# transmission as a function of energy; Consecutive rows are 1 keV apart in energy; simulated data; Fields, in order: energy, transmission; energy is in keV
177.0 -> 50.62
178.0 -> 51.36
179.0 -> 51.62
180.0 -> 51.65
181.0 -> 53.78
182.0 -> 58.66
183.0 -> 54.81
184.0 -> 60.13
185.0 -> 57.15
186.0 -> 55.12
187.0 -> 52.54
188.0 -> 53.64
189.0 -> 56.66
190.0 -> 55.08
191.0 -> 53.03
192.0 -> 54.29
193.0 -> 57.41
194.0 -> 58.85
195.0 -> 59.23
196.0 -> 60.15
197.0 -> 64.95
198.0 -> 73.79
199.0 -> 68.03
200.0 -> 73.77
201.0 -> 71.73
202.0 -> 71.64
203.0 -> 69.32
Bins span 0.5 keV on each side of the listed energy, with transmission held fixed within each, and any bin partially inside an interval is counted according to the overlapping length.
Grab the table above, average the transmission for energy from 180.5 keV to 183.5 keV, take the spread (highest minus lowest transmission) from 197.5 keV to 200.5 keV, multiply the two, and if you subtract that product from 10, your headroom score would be -311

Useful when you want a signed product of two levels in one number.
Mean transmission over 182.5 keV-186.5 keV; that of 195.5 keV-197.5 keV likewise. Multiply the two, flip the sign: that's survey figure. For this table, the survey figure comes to -3553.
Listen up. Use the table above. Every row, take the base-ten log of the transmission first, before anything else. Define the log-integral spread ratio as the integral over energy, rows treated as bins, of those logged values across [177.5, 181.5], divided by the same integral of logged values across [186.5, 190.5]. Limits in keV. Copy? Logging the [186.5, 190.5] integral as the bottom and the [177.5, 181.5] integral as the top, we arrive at 0.99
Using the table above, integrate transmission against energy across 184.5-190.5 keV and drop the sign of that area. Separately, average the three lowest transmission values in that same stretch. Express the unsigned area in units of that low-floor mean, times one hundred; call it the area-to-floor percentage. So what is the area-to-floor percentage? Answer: 614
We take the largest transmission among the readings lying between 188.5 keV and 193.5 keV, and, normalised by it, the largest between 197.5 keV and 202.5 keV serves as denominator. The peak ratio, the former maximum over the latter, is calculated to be 0.78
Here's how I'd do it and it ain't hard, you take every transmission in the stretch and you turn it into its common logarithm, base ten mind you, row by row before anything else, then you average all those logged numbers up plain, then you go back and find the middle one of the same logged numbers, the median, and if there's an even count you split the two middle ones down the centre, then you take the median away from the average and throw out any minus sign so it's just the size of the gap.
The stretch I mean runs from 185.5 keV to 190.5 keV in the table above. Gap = 0.0039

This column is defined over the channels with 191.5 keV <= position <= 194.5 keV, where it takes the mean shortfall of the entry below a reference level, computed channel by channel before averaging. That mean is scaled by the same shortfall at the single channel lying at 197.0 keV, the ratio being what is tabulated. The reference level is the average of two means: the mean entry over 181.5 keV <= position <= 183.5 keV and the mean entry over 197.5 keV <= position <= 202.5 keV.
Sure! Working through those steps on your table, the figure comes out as -10.8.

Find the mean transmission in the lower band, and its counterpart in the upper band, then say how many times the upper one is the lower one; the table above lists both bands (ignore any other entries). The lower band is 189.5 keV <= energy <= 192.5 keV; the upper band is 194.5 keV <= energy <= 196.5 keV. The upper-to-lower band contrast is 1.10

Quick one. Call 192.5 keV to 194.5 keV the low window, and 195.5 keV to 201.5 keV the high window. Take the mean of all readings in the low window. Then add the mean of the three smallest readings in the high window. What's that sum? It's 123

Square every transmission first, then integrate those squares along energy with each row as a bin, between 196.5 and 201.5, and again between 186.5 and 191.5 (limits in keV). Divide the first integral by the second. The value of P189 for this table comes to 1.69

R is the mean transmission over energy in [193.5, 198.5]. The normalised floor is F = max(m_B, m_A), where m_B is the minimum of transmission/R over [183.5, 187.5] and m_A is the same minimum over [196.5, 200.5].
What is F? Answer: 1.02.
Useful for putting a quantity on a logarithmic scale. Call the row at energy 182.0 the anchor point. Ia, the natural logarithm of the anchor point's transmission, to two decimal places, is 4.07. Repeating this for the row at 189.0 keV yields 4.04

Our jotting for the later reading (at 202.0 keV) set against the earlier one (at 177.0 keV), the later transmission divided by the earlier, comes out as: 1.42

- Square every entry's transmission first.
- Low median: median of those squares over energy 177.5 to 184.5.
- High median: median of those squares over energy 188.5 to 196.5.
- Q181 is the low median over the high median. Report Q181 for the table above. 0.89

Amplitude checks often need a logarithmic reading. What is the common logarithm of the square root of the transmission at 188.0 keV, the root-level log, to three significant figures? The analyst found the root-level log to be 0.865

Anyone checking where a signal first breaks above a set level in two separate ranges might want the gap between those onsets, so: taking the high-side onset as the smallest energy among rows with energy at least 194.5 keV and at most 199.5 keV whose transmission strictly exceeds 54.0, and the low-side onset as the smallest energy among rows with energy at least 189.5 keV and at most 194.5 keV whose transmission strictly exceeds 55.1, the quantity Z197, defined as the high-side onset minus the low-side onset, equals 2 keV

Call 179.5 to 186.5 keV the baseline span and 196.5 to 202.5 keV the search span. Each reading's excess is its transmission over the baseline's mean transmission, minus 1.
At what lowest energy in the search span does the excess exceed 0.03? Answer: 197.0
